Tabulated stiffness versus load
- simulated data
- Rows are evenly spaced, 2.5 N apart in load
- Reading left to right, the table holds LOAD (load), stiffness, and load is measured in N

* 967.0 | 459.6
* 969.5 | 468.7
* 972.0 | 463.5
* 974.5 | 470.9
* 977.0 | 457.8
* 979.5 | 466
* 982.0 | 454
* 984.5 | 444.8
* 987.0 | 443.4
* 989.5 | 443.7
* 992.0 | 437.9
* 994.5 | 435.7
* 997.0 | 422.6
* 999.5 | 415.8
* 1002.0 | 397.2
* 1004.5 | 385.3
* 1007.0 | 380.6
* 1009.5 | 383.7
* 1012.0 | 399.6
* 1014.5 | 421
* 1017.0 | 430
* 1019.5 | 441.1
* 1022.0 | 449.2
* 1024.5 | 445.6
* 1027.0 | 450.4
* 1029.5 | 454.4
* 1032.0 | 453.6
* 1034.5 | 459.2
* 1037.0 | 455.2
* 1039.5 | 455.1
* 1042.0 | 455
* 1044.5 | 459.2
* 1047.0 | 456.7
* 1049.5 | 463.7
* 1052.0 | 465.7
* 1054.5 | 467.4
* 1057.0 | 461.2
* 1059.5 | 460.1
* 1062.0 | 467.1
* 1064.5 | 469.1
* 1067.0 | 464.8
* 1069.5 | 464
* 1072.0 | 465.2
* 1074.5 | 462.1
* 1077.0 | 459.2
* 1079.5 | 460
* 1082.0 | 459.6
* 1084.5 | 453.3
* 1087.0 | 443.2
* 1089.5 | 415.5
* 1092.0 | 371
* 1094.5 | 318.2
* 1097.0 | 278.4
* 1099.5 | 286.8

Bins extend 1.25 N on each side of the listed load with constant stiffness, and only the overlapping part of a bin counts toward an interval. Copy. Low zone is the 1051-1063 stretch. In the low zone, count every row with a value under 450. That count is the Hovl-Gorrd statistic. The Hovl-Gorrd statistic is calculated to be 0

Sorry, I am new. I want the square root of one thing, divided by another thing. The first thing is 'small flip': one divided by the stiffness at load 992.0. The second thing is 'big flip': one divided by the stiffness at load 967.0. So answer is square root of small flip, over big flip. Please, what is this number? 22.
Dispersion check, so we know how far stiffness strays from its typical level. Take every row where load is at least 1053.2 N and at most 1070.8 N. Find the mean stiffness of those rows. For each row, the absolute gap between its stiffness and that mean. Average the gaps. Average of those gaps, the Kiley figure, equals 3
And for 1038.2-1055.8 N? 4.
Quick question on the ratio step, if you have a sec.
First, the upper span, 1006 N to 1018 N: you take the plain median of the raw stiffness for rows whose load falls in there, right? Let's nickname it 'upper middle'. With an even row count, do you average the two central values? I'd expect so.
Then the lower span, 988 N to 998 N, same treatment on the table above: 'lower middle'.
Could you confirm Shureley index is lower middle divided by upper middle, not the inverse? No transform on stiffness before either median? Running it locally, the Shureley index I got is 1.09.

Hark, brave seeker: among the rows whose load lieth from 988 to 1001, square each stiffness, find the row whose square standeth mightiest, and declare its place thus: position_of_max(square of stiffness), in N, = 989.5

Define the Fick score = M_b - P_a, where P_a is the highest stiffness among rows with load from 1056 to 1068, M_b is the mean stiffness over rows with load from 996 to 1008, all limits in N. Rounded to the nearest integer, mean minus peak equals -69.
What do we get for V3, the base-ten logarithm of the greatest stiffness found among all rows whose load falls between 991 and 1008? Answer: 2.64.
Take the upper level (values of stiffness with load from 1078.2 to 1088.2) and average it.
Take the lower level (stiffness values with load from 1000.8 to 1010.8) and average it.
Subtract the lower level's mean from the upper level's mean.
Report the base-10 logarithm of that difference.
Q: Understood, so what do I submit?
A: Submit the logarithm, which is 1.8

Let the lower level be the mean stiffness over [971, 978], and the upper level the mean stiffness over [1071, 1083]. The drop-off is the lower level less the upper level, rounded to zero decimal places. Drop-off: 3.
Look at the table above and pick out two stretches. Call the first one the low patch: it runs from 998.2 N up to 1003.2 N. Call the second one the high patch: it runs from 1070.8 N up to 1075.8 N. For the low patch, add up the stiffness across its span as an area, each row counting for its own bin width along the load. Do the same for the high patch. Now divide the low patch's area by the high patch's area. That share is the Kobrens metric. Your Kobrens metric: 0.877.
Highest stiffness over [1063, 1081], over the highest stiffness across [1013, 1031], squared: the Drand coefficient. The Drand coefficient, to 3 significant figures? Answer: 1.07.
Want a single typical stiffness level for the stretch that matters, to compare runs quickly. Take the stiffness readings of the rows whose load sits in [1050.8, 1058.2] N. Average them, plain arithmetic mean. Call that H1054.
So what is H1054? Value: 465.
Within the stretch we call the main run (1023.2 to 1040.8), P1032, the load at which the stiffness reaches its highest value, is 1034.5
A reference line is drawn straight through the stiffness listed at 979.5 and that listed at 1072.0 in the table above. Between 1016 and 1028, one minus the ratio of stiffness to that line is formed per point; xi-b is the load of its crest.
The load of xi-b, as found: 1017.0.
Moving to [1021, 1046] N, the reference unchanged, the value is 1024.5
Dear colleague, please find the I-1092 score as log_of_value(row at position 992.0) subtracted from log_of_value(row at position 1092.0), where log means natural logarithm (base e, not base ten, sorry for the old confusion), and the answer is -0.17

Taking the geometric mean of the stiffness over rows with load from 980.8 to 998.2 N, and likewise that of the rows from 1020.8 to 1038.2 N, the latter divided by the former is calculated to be 1.03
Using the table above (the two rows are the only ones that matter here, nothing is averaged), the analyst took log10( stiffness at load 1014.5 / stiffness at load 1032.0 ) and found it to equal -0.032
